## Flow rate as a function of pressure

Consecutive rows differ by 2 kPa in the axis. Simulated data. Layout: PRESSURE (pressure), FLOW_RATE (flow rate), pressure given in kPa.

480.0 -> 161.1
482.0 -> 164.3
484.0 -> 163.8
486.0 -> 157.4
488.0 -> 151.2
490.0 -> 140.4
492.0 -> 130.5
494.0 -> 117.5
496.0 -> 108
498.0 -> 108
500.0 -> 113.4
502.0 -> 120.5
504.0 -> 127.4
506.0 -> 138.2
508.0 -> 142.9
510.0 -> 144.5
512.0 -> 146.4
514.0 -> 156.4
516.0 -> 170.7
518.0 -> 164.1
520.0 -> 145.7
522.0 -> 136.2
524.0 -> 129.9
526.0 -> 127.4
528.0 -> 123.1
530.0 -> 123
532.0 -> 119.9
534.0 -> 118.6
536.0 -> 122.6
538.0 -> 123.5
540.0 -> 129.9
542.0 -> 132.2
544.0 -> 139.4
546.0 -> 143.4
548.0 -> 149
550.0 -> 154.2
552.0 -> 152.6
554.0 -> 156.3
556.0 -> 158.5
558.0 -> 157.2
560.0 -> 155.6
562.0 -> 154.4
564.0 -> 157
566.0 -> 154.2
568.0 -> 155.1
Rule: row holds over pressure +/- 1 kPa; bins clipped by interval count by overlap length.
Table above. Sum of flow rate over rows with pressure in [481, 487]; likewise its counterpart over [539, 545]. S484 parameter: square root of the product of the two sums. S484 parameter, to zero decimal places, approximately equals 442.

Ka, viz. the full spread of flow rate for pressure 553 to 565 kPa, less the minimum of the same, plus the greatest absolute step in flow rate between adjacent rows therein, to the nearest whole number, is -148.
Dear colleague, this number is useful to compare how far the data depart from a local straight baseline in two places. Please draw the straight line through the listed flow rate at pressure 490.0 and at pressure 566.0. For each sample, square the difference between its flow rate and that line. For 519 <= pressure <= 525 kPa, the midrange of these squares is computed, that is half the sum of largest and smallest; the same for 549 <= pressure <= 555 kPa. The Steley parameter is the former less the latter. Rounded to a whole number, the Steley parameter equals 129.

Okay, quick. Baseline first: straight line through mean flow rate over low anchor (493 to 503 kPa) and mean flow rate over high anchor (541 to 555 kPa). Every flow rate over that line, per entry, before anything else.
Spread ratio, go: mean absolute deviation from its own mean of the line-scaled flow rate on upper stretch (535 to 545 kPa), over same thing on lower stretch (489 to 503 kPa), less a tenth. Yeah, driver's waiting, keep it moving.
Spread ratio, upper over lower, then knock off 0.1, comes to 0.16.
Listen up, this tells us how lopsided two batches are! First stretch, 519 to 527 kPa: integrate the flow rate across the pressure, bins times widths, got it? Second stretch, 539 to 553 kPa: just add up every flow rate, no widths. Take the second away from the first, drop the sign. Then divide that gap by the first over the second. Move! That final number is 72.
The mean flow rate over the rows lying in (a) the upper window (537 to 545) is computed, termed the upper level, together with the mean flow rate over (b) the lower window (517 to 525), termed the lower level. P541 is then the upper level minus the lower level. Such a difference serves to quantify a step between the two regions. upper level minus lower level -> -13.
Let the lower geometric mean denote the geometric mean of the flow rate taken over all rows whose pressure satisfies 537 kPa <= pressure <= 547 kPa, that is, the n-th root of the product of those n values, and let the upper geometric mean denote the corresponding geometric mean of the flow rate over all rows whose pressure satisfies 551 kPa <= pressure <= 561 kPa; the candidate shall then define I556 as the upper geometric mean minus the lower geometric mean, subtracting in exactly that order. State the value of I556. 23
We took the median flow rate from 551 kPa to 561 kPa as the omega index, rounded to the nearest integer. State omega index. 156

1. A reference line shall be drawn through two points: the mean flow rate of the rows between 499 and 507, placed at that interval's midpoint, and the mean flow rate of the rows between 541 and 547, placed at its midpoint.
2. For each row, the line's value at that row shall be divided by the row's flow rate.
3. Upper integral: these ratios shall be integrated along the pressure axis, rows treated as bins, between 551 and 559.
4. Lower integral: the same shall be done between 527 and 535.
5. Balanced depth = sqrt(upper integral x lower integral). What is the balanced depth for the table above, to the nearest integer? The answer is 8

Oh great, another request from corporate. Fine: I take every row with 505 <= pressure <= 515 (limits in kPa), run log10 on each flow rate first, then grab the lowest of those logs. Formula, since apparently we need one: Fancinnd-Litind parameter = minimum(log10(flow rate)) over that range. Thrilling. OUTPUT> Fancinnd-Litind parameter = 2.14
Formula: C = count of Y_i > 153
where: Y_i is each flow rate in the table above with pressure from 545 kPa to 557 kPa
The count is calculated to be 3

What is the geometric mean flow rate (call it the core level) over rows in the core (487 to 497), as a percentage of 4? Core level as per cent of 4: 3215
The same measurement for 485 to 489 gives 3857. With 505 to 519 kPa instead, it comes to 3787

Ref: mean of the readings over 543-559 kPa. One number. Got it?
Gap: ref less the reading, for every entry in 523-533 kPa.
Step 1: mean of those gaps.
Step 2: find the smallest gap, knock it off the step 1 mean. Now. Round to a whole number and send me 5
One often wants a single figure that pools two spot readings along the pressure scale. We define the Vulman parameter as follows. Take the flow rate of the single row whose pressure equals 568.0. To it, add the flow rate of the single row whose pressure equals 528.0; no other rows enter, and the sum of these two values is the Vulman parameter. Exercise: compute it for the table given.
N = 278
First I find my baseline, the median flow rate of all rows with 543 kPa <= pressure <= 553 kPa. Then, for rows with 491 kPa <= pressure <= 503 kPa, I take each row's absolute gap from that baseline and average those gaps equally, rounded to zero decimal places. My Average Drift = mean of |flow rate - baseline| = 33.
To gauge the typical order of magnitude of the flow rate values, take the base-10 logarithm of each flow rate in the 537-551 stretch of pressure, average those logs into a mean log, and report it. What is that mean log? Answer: 2.14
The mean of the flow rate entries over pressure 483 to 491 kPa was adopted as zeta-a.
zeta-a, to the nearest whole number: 153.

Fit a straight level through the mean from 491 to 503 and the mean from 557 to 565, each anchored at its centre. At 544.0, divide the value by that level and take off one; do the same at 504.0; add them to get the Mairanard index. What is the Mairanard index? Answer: 0.01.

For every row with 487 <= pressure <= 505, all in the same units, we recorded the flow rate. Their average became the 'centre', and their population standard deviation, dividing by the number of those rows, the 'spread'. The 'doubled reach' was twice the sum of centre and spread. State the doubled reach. 276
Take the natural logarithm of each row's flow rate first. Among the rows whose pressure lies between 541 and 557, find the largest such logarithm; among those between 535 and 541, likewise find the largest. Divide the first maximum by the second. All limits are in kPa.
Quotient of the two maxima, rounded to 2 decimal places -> 1.04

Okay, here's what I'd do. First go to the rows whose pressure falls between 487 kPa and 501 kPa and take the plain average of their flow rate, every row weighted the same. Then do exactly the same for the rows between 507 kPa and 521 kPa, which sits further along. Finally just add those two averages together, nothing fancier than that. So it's 277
